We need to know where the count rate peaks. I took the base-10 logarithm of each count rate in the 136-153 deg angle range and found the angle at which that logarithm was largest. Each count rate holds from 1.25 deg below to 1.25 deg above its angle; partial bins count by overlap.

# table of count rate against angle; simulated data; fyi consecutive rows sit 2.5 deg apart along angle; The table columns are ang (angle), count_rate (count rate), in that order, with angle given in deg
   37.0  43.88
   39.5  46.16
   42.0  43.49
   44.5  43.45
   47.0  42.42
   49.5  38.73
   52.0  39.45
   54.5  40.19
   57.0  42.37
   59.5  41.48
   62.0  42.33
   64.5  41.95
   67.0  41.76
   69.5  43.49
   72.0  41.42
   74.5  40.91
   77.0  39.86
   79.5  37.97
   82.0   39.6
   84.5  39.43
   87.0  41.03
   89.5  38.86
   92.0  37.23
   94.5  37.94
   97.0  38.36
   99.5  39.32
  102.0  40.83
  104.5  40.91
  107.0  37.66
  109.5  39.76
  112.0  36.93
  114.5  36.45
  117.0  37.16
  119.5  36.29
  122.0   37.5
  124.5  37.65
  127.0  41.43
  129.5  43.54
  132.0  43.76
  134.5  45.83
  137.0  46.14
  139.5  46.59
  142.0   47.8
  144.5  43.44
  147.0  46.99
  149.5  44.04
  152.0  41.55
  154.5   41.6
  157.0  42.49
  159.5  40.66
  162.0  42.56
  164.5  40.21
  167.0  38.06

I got 142.0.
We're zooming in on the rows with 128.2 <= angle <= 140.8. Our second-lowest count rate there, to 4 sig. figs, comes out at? 43.76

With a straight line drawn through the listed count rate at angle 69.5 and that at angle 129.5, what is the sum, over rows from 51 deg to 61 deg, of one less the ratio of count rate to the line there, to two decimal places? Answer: 0.24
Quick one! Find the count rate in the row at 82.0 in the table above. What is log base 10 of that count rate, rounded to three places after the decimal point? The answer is 1.598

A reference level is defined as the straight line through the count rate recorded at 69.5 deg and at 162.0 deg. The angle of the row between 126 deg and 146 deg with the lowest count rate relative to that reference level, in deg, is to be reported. 127.0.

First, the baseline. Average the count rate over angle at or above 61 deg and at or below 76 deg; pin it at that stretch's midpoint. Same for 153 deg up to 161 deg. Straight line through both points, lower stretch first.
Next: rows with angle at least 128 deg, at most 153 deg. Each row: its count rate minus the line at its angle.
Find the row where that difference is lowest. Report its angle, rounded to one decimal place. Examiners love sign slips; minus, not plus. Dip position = 152.0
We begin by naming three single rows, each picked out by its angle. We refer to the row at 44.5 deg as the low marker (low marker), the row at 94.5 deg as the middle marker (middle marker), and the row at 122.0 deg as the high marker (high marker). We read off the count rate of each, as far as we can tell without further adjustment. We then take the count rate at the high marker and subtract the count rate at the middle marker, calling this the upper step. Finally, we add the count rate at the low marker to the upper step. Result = 43.0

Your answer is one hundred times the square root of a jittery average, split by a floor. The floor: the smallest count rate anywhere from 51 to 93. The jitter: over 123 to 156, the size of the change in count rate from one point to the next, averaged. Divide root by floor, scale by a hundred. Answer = 3.8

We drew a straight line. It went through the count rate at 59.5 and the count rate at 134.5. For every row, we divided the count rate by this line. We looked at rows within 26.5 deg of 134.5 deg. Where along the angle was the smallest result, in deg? 119.5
